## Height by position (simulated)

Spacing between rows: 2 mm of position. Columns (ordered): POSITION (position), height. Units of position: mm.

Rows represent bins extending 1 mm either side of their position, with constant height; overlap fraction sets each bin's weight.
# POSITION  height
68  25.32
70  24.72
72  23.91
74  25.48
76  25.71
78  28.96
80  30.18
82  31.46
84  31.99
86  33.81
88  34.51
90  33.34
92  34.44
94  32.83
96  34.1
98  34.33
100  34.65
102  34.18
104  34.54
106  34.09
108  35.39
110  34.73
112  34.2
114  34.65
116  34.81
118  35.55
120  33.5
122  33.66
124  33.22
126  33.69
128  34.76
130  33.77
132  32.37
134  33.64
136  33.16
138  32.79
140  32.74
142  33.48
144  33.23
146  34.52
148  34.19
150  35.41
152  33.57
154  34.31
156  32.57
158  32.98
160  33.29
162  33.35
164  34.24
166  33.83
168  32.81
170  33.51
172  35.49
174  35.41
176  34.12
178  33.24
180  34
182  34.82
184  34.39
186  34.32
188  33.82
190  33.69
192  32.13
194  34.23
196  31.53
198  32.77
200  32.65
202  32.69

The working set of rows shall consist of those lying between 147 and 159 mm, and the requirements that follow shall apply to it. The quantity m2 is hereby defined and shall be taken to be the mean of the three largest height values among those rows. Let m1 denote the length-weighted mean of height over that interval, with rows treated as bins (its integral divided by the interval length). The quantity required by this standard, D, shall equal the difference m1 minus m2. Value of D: -0.8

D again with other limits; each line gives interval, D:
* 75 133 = -1.9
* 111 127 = -0.8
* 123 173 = -1.6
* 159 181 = -1.1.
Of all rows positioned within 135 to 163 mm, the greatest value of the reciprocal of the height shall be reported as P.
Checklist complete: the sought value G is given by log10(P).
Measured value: -1.51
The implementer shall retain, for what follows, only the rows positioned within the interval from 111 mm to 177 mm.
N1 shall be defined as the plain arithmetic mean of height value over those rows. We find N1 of 33.8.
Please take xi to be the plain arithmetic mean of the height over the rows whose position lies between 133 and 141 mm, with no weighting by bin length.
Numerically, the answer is 33.1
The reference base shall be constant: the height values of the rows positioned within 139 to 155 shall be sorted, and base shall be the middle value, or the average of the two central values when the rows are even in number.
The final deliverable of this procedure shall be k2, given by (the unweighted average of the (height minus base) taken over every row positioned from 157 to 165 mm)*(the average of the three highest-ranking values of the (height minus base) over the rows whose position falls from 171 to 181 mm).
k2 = -0.5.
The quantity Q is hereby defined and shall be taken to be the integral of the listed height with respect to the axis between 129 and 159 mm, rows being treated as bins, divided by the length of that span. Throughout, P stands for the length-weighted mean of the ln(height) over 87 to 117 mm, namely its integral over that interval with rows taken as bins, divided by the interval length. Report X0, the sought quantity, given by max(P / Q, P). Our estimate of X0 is 3.54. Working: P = 3.54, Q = 33.5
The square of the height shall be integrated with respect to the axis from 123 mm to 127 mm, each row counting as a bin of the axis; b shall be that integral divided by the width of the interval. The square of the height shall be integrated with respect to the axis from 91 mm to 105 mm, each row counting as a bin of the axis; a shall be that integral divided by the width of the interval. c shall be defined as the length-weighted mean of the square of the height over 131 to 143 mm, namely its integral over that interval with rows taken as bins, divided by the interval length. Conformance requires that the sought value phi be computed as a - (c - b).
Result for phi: 1195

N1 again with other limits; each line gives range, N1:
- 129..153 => 33.6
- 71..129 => 32.8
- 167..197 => 33.8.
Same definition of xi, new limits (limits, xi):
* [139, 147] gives 33.5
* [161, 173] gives 33.9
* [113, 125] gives 34.2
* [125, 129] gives 34.2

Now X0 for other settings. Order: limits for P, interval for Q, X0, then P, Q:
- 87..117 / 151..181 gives 3.54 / 3.54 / 33.8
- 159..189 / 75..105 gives 3.53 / 3.53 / 32.6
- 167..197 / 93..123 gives 3.52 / 3.52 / 34.3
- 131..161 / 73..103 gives 3.51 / 3.51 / 32.0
